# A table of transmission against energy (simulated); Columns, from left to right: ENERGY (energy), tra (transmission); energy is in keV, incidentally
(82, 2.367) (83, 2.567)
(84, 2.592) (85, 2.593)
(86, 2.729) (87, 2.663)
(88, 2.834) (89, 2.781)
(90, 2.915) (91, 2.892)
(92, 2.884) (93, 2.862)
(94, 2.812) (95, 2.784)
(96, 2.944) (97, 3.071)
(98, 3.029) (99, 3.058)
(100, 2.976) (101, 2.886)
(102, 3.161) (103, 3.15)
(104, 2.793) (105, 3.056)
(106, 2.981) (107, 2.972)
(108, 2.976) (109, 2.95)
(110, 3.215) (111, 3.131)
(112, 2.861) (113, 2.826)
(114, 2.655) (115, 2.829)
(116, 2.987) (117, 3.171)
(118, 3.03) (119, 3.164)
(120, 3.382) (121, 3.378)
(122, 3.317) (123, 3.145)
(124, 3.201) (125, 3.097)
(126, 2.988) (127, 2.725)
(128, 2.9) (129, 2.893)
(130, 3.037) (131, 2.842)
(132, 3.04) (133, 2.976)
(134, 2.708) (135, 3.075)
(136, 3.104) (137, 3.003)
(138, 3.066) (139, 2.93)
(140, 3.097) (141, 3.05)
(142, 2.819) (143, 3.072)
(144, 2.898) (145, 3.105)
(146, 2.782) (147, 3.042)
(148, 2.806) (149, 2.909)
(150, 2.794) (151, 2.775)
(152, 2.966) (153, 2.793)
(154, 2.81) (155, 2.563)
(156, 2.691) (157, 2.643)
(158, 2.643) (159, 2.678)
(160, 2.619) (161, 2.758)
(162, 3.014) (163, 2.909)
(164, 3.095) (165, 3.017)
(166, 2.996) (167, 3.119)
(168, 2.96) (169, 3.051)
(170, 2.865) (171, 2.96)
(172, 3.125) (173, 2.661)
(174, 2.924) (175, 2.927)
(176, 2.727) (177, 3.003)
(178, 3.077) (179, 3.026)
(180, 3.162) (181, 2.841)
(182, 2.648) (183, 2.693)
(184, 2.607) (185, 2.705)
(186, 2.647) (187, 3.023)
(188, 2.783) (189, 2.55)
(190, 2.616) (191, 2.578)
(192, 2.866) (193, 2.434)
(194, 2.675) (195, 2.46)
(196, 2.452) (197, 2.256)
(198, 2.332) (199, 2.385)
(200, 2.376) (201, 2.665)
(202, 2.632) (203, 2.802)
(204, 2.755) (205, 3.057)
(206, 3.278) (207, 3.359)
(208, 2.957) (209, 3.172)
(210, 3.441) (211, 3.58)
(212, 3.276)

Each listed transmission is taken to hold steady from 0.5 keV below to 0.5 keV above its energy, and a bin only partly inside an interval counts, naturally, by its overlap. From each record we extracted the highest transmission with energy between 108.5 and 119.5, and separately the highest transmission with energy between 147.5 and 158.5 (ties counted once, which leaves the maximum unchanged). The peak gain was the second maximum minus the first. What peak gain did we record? -0.2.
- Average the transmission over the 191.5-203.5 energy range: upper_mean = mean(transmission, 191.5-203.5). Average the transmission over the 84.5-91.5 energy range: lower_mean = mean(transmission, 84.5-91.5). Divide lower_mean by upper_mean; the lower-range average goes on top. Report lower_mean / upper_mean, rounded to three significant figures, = 1.10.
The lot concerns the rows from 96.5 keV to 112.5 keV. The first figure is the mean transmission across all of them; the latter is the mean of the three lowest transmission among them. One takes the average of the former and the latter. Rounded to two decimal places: 2.93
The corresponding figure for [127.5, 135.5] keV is 2.87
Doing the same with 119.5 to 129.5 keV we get 2.97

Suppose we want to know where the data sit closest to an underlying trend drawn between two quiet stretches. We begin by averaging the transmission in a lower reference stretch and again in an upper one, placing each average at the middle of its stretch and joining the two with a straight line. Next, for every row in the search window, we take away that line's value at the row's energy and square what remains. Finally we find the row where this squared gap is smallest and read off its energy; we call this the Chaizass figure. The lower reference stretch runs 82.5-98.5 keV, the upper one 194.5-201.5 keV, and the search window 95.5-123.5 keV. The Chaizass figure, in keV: 104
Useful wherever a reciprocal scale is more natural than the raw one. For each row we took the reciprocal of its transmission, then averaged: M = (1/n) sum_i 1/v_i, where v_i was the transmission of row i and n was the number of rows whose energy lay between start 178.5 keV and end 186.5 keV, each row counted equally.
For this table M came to 0.360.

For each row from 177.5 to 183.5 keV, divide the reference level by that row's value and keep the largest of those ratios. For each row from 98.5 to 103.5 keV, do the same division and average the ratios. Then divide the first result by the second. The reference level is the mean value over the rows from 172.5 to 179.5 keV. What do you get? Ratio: 1.15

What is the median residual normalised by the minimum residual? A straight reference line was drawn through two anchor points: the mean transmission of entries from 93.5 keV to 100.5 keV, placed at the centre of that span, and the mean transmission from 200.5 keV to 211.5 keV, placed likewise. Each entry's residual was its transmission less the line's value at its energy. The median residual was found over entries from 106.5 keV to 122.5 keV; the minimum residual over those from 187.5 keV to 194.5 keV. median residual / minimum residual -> -0.1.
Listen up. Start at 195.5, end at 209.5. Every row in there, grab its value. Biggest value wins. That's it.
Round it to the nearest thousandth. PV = 3.359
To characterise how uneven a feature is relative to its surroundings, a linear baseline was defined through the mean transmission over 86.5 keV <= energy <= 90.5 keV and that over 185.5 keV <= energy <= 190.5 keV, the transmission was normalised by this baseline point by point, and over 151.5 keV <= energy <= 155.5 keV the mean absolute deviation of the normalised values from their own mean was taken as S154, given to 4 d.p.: 0.0398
